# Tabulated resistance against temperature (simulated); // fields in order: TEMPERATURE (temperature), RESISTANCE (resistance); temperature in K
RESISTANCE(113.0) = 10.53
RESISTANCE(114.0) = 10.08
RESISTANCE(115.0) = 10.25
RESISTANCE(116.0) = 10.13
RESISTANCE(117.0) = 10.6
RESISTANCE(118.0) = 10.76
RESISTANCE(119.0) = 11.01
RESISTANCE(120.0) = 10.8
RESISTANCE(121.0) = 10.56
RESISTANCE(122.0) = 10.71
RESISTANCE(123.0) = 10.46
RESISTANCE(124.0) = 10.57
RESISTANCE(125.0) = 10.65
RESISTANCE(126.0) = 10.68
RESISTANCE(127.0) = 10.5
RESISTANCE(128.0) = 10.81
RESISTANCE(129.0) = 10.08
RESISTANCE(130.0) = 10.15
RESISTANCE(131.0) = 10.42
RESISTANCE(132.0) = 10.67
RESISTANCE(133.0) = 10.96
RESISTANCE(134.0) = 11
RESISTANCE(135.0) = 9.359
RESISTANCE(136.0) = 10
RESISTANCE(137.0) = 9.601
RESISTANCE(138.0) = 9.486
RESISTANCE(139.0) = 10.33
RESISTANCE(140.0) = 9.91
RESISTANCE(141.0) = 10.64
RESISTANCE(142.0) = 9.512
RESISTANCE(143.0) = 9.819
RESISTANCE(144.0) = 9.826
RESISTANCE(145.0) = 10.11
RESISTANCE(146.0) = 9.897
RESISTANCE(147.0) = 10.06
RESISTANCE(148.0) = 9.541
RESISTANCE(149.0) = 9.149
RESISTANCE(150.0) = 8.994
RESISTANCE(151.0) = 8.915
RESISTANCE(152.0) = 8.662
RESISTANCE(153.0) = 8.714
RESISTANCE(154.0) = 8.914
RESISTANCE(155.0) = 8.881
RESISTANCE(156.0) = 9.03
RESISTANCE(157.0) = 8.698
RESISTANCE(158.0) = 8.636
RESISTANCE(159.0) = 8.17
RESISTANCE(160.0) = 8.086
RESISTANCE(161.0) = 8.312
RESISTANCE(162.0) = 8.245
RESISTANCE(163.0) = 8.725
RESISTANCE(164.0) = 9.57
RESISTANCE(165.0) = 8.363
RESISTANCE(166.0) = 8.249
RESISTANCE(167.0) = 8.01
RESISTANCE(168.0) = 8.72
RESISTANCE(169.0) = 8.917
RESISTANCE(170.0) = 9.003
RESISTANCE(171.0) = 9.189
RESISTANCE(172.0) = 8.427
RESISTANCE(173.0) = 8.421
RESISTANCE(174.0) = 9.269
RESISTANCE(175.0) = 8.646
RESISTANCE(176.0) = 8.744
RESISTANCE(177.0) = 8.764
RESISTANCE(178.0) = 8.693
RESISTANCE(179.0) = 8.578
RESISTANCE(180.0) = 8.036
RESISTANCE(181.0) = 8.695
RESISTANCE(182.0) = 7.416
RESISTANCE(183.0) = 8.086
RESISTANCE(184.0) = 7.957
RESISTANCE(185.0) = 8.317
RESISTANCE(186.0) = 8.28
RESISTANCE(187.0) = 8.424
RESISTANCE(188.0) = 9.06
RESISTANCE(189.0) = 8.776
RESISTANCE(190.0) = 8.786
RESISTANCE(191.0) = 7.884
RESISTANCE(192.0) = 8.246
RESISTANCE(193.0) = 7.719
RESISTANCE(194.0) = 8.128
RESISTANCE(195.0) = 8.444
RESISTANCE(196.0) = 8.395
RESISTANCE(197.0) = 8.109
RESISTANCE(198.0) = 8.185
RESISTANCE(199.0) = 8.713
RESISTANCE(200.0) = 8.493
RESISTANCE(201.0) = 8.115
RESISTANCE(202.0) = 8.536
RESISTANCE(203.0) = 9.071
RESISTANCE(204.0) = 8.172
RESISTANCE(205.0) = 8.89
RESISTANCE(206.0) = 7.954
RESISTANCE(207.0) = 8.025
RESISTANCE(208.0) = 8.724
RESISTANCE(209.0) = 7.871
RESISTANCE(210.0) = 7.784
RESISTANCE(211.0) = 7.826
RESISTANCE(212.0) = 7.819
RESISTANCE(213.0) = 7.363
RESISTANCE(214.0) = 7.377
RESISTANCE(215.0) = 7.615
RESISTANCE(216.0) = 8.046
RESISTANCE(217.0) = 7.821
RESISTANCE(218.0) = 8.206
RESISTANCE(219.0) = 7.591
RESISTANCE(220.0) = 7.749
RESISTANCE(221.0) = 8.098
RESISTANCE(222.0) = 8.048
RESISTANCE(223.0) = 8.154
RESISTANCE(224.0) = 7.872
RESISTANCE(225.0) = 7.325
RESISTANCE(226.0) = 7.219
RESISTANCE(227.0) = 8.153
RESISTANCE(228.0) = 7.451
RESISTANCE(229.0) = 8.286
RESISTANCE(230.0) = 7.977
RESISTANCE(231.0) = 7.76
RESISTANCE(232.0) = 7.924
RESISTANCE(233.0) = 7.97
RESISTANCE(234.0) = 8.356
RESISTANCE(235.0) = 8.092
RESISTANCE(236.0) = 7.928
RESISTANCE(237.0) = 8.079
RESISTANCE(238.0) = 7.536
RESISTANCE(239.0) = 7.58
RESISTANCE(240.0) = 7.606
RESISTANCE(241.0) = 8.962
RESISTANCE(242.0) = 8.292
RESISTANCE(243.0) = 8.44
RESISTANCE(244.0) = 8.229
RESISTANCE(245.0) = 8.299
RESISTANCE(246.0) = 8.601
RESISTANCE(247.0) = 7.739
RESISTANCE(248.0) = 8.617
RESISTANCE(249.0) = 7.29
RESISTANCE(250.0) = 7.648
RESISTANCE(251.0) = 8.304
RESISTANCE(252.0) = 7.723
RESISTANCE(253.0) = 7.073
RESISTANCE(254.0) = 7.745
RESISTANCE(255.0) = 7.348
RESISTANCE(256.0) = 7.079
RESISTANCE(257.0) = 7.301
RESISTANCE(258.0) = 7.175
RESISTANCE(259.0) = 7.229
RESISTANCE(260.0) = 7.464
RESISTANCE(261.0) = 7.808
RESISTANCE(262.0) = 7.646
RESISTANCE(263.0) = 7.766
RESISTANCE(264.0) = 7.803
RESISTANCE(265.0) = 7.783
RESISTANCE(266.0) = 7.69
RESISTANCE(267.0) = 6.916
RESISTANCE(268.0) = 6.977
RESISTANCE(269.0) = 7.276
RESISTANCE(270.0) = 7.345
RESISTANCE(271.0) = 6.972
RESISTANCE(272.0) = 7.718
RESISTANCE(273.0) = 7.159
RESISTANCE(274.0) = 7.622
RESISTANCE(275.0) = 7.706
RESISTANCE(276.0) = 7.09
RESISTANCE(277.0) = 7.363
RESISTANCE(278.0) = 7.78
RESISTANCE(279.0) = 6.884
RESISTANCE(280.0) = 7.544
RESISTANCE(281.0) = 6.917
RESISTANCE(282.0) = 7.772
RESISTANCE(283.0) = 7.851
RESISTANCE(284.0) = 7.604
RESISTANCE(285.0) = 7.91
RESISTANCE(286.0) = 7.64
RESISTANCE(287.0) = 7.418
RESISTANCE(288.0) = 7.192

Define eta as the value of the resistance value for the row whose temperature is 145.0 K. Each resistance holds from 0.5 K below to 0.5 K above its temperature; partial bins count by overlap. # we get 10.11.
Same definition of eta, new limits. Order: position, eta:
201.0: 8.115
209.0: 7.871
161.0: 8.312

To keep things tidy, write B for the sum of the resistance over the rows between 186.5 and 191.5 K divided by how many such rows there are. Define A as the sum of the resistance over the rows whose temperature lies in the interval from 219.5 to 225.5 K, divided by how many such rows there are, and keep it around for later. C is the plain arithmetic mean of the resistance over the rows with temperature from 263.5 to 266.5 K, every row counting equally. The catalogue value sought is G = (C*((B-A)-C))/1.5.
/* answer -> -36.5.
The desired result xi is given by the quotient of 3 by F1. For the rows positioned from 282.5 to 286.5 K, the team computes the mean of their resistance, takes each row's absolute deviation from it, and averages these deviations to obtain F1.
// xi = 23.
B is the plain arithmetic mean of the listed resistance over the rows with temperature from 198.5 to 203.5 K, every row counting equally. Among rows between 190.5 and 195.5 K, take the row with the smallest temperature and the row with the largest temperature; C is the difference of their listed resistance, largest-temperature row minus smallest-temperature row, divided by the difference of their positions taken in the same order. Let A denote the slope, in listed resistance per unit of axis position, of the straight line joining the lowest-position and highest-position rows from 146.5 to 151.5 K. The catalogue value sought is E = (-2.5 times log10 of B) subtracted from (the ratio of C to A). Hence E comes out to 1.8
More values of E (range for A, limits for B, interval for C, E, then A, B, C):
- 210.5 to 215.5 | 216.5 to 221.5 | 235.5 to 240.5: 3.8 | -0.05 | 7.9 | -0.1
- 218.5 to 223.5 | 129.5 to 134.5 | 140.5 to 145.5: 1.6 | 0.14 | 10.6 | -0.1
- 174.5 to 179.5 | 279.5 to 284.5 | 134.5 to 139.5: -12.1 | -0.02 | 7.5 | 0.2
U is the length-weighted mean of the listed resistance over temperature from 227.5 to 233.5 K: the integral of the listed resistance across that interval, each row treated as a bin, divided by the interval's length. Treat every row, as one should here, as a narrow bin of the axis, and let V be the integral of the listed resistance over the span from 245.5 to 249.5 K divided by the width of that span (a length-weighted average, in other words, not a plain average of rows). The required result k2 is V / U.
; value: 1.02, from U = 7.89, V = 8.1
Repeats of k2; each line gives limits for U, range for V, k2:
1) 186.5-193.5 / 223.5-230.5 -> 0.92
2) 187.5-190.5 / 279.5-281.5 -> 0.81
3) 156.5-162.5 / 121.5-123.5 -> 1.27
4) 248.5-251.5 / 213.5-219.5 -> 1.00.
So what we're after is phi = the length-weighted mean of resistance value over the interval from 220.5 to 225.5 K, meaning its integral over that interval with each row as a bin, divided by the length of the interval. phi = 7.9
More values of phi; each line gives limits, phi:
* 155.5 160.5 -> 8.5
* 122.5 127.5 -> 10.6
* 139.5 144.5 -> 9.9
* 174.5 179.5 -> 8.7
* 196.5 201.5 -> 8.3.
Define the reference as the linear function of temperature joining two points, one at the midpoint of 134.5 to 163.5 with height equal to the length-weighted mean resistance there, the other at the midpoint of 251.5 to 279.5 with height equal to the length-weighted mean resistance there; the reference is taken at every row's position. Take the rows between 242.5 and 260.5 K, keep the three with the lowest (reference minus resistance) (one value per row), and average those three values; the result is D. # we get -0.83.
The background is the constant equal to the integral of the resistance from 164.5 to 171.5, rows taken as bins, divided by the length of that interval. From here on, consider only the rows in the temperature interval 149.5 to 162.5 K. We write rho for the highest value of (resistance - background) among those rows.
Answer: 0.4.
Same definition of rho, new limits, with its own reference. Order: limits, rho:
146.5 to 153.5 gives 1.4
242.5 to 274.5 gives 0.0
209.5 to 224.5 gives -0.4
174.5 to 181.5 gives 0.1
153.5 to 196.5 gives 0.9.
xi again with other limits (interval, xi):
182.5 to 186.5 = 22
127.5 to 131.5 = 12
